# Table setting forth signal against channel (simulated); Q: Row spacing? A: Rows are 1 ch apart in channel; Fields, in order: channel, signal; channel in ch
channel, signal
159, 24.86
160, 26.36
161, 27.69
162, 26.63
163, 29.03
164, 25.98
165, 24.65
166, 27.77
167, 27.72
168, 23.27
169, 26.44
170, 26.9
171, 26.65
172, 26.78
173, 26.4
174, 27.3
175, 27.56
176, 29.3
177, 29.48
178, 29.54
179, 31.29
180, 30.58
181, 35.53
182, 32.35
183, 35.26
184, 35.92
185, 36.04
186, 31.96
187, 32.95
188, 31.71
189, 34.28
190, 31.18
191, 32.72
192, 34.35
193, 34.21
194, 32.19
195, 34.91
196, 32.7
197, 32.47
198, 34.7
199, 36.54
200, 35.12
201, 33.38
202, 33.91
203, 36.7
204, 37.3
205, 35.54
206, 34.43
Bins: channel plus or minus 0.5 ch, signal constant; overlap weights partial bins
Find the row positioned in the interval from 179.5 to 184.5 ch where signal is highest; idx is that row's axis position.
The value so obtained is 184 ch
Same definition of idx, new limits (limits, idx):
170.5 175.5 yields 175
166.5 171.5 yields 167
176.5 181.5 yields 181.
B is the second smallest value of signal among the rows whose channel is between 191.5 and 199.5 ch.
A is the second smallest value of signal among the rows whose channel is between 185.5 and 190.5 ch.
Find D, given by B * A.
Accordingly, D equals 1030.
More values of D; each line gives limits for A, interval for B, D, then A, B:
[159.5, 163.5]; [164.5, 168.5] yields 656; 26.63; 24.65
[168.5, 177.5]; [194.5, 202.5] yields 865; 26.44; 32.7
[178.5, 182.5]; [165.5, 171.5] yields 827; 31.29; 26.44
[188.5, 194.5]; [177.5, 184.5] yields 984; 32.19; 30.58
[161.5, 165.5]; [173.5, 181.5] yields 716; 25.98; 27.56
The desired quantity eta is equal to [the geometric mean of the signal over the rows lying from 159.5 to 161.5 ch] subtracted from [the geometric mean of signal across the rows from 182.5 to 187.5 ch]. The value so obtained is 7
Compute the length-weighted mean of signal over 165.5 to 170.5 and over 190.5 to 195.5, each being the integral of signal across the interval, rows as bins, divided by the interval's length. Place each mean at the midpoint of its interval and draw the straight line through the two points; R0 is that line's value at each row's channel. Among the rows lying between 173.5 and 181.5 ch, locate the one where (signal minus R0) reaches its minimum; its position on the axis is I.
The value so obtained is 175 ch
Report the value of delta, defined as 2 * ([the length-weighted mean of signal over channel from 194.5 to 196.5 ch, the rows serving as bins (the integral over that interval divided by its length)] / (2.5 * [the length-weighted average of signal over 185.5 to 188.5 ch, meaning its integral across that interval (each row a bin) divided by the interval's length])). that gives 0.84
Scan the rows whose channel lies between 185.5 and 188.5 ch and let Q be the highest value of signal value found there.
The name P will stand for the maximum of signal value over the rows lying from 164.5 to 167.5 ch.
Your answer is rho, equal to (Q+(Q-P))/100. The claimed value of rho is 0.38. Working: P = 27.77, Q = 32.95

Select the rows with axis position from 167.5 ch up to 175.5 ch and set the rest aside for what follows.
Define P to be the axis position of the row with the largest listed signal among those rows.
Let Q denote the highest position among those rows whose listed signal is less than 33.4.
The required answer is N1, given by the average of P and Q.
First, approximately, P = 175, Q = 175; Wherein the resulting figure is 175.0 ch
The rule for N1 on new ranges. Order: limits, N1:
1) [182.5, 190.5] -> 187.5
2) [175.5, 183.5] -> 181.5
